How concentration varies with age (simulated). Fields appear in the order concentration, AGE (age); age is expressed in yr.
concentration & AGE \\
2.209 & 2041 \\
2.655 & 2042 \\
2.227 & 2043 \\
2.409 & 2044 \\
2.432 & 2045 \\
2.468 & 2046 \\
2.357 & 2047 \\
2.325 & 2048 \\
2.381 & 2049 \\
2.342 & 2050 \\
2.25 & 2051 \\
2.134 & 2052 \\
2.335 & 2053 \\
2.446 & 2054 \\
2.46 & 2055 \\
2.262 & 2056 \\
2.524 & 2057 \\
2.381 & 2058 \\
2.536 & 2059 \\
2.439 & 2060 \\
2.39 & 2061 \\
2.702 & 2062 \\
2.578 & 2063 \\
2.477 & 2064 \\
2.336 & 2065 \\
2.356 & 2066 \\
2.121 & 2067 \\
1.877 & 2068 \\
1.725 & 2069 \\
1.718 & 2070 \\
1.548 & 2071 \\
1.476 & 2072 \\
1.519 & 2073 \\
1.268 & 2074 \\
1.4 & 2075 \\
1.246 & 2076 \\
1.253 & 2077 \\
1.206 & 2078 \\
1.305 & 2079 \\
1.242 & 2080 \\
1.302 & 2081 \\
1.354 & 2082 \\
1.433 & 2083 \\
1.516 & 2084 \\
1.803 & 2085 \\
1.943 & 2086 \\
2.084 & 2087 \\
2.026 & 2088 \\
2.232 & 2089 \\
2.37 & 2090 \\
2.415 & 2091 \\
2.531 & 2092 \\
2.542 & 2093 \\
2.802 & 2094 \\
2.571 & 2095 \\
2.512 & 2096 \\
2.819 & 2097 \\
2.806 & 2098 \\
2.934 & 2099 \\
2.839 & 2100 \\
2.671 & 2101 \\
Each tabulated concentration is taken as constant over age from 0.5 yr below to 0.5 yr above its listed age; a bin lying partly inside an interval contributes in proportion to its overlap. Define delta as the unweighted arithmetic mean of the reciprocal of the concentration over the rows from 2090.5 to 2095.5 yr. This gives 0.39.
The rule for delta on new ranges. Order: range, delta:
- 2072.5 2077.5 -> 0.75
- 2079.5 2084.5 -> 0.73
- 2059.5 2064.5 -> 0.40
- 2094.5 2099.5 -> 0.37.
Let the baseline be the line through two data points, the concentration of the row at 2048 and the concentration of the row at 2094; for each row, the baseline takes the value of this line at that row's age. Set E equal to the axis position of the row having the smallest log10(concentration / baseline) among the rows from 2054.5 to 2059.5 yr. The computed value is 2056 yr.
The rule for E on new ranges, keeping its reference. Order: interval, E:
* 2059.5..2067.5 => 2067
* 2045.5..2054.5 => 2052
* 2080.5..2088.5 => 2081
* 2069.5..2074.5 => 2074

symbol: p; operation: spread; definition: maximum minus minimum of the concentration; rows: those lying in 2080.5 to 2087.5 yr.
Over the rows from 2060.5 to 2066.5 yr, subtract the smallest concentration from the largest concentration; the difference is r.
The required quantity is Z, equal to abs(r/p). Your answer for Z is 0.5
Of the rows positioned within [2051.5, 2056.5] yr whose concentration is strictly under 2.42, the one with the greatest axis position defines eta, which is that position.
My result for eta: 2056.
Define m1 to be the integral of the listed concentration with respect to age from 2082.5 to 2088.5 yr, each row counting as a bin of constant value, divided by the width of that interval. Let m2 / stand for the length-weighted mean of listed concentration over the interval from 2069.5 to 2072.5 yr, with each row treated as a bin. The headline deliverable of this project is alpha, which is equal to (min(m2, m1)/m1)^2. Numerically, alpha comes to 0.8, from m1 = 1.80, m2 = 1.58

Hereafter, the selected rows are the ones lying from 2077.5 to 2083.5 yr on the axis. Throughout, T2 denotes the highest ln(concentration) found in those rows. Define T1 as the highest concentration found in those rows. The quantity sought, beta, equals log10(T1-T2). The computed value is 0.03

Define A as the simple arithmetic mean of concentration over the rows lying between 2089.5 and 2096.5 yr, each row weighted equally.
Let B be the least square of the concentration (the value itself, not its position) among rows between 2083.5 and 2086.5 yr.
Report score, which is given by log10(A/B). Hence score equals 0.04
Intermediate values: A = 2.53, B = 2.3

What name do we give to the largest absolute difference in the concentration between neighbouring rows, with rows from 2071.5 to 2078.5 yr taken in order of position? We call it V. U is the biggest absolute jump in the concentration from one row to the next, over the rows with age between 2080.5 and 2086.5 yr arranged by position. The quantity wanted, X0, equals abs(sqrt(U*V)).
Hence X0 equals 0.268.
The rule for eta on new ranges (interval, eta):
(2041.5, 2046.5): 2044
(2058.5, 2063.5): 2061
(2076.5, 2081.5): 2081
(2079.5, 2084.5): 2084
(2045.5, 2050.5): 2050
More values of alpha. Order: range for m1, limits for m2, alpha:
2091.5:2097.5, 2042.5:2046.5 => 0.8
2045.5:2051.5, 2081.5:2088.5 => 0.5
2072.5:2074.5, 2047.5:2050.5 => 1.0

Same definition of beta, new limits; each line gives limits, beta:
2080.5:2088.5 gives 0.13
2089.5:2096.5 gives 0.25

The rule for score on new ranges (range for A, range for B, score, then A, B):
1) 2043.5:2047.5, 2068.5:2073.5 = 0.05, 2.42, 2.2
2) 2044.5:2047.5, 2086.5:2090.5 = -0.23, 2.42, 4.1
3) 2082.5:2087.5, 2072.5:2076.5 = 0.05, 1.76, 1.6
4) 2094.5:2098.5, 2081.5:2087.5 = 0.16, 2.68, 1.8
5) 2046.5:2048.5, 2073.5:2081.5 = 0.21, 2.34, 1.5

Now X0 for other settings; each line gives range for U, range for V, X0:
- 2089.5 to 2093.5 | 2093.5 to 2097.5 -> 0.189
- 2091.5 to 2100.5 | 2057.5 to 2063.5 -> 0.309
